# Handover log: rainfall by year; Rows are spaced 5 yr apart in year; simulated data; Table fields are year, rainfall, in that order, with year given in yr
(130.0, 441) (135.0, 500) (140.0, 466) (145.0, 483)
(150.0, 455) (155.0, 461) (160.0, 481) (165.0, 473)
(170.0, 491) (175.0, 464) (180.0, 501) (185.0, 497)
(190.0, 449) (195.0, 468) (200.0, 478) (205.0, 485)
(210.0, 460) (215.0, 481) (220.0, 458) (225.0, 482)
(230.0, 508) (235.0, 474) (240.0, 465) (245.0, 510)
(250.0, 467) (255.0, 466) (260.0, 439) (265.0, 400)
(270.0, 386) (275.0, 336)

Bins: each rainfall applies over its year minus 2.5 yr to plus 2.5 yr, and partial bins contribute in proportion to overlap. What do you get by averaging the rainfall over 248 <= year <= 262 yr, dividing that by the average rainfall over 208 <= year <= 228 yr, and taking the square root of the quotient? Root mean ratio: 0.99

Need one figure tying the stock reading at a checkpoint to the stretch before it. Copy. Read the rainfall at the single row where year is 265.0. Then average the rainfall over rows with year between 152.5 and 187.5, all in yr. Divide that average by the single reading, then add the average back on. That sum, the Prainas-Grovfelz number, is 482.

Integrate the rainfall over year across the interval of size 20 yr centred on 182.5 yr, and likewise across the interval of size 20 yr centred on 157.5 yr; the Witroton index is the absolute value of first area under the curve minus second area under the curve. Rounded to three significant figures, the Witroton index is 205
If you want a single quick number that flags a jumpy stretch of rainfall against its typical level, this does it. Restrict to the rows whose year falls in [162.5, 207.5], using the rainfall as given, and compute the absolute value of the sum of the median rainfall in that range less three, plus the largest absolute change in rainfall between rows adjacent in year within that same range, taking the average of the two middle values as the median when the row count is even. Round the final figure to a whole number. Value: 523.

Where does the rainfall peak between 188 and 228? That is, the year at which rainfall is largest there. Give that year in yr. 205.0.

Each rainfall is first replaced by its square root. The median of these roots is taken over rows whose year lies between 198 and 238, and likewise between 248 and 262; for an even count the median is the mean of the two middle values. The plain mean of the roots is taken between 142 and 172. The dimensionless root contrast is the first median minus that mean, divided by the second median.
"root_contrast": 0.006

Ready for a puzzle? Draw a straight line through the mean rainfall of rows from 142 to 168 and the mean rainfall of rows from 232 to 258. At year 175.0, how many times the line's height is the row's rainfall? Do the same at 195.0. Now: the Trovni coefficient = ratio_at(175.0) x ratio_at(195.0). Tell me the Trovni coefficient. 0.97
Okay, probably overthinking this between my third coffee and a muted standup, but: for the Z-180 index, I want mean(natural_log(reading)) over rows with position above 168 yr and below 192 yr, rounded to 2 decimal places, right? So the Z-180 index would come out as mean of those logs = 6.17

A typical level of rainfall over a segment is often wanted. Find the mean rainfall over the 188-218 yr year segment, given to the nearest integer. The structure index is 470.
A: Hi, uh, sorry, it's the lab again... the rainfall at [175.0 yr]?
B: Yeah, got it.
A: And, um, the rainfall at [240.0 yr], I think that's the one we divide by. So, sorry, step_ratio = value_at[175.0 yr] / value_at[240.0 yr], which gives 0.998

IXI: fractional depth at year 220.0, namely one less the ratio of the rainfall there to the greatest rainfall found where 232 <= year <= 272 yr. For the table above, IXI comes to 0.10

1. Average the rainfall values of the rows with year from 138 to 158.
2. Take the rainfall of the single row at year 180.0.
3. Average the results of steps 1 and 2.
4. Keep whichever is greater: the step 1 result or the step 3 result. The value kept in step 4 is 484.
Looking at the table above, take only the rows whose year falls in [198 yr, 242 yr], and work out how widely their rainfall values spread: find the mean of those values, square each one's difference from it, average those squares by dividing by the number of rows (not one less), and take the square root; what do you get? 14.4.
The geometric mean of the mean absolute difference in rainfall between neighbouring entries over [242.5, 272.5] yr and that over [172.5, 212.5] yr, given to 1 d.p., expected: 23.1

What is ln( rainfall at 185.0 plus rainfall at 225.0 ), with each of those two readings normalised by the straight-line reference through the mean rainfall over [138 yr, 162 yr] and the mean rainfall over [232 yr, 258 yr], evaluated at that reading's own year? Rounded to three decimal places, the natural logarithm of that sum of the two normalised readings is 0.727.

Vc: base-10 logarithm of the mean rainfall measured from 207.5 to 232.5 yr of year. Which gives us 2.679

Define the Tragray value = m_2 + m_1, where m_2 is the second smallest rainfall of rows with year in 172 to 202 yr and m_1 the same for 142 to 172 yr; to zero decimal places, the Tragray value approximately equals 925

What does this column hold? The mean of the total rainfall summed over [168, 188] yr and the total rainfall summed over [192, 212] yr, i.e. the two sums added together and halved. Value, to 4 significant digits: 1922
